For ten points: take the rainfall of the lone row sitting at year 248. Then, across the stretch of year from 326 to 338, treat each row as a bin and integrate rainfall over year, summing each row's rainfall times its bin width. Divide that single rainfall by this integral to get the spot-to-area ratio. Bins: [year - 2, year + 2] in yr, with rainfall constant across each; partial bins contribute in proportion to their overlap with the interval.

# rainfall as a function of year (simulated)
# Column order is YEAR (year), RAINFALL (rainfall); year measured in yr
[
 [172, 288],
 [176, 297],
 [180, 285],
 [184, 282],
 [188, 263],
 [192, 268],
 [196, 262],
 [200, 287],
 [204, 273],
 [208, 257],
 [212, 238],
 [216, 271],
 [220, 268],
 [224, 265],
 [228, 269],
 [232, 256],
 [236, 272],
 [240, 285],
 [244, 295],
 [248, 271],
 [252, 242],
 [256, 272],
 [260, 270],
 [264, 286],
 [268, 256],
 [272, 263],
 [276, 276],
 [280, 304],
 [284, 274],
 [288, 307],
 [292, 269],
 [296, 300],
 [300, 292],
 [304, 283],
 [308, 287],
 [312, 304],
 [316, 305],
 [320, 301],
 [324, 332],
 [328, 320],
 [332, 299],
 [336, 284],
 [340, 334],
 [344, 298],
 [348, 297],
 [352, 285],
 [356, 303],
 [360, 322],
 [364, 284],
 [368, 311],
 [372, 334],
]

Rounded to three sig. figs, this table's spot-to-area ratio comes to 0.0750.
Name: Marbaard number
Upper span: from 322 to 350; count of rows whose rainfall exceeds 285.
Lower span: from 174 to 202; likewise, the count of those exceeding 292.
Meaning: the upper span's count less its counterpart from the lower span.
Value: 5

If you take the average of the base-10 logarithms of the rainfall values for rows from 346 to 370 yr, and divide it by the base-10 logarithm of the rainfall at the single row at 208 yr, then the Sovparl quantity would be 1.03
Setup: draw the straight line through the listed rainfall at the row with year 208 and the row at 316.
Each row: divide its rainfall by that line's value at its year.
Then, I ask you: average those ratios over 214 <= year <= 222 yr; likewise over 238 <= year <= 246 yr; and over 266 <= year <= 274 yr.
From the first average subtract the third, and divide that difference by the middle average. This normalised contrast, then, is 0.11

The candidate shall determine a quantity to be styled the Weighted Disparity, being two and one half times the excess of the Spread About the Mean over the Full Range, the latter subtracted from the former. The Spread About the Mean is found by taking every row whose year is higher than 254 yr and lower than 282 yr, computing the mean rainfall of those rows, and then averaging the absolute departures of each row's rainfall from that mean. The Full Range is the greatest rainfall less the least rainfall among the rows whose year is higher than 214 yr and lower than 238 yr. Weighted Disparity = -11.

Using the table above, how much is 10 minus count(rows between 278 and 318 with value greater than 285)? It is 3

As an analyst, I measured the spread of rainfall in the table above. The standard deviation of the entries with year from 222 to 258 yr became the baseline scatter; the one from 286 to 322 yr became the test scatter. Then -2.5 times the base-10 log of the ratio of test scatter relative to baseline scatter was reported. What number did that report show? 0.21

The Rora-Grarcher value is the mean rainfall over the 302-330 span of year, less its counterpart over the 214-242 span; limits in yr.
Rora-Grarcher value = 35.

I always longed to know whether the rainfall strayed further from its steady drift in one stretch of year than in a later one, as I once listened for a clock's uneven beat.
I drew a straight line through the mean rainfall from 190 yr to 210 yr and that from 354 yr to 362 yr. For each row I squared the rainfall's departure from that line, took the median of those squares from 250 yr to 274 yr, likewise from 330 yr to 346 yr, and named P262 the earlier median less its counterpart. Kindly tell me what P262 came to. 153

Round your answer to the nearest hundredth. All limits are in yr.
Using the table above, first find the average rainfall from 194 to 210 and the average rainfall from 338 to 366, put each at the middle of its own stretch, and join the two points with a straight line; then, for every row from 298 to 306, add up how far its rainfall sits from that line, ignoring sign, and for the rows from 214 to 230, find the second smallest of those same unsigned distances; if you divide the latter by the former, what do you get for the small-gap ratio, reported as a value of 0.58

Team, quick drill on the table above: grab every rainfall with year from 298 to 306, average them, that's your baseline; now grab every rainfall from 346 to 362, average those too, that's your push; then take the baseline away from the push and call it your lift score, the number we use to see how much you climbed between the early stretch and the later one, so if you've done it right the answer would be 14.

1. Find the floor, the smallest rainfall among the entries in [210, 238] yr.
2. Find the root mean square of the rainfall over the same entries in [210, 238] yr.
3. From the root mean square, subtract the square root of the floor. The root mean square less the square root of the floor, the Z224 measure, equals 248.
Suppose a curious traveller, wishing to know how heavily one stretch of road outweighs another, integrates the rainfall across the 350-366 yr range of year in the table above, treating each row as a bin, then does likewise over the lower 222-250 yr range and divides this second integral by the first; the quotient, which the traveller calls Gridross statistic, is 1.6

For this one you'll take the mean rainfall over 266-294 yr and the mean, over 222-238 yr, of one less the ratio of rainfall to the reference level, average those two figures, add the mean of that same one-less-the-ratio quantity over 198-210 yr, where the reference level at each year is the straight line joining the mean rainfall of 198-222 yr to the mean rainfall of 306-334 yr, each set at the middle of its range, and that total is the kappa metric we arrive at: 139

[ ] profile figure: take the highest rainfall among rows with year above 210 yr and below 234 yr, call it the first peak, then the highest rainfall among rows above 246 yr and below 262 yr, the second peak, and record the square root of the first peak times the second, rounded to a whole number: 271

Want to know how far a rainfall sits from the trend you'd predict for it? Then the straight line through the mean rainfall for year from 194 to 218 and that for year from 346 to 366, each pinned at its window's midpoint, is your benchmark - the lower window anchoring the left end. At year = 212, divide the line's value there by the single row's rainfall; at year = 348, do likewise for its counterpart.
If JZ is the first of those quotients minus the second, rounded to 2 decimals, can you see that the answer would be 0.12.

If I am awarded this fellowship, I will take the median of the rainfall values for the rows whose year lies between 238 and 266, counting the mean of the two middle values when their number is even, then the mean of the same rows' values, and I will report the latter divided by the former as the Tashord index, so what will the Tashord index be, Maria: 1.01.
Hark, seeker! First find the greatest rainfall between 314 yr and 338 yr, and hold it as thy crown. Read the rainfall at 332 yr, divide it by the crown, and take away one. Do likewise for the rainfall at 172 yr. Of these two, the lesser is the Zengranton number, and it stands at -0.133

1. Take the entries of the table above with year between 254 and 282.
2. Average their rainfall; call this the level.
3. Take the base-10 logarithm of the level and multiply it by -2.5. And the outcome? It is -6.10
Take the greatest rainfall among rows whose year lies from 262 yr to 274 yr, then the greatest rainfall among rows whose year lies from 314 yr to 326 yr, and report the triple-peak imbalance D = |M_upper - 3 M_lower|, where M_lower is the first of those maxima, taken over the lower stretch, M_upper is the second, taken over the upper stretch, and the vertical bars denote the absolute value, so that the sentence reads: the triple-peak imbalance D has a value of 526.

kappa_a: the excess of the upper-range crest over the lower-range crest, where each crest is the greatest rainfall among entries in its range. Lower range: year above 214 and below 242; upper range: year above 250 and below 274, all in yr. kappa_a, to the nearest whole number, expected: 1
